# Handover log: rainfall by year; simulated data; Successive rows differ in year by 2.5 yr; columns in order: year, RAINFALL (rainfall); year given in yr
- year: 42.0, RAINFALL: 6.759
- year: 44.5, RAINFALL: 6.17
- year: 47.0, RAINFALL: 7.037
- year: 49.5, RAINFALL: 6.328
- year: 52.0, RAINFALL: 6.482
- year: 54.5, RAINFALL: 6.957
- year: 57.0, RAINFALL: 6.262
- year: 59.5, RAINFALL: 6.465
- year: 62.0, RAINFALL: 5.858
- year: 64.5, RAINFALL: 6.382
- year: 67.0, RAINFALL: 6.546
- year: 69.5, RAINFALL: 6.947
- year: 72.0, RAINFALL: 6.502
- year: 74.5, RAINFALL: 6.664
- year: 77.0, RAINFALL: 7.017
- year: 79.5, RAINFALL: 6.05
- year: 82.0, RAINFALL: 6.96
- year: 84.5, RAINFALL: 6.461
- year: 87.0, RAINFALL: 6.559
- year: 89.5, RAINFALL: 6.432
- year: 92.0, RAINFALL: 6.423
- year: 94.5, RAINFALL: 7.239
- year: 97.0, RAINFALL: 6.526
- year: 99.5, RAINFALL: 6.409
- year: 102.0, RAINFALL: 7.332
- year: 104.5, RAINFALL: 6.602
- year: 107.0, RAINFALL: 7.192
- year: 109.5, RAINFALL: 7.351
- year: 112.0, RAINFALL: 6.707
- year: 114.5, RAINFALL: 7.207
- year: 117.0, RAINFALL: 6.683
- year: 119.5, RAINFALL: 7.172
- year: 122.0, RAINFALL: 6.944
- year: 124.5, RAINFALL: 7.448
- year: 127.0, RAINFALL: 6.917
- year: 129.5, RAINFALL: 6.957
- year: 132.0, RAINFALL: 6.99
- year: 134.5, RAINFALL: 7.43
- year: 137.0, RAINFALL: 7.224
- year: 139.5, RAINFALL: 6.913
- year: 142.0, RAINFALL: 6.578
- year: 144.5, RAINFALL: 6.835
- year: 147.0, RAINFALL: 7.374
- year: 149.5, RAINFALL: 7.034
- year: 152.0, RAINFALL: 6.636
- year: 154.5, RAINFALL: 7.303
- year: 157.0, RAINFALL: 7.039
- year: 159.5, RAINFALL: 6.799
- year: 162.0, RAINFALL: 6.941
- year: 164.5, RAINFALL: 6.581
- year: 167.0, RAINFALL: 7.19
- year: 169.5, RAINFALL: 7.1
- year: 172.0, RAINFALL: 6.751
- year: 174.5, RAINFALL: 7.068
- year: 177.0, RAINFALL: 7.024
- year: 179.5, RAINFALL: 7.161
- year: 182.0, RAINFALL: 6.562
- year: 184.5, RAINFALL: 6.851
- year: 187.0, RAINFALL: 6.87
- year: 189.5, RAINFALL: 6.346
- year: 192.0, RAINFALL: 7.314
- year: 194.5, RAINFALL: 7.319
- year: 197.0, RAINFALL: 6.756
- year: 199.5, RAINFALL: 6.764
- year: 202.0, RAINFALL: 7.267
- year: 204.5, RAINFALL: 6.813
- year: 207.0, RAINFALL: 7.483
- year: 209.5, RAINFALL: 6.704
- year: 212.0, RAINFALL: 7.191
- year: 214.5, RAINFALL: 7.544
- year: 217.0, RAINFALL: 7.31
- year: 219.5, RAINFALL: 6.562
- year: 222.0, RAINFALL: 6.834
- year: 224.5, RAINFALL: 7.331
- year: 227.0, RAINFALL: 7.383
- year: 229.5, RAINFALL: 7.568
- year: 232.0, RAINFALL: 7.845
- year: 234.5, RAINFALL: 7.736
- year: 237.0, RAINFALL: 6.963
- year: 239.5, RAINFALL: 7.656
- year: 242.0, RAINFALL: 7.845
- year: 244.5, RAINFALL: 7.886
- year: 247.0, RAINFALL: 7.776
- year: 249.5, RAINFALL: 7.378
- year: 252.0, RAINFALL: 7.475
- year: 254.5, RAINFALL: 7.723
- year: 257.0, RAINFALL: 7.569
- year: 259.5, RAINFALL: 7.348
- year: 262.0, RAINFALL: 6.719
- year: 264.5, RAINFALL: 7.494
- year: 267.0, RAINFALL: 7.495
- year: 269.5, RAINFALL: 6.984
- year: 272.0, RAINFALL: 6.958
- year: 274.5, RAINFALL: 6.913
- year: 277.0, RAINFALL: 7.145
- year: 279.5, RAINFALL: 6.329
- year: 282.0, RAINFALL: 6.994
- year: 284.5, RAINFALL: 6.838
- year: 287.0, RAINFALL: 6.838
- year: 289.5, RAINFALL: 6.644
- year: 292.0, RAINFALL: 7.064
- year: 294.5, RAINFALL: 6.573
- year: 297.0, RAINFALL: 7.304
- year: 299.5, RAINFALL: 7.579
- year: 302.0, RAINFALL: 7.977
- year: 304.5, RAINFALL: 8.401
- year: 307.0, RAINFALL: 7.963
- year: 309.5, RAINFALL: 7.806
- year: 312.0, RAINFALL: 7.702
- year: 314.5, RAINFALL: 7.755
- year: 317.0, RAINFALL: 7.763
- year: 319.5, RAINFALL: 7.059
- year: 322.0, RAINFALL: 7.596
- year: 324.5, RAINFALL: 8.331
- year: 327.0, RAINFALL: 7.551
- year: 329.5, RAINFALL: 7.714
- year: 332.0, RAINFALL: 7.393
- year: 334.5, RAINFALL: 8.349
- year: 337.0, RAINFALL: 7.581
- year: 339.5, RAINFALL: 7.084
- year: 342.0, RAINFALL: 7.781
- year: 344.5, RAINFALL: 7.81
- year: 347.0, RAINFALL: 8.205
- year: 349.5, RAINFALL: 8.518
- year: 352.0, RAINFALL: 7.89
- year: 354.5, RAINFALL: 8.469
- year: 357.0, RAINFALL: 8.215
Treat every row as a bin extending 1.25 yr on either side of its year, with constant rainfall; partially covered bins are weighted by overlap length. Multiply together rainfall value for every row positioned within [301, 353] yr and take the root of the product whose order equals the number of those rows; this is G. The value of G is 7.8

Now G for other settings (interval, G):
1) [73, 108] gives 6.7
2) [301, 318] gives 7.9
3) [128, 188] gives 7.0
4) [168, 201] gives 6.9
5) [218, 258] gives 7.5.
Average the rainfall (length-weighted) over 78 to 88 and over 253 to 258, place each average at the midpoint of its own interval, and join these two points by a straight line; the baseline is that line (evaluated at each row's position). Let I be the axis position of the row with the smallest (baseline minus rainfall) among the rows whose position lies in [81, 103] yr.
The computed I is 102.0 yr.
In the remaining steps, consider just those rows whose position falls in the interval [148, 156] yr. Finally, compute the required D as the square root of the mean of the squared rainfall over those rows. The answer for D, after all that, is 7.0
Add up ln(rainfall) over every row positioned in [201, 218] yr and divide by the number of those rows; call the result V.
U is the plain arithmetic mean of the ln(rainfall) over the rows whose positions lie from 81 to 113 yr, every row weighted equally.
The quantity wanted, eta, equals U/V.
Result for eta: 0.97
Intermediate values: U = 1.91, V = 1.97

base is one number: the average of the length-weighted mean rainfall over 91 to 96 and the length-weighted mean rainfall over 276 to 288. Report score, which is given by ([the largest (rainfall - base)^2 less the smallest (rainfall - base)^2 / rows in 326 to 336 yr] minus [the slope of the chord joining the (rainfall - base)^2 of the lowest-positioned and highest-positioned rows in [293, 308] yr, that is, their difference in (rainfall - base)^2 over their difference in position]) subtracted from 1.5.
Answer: -0.39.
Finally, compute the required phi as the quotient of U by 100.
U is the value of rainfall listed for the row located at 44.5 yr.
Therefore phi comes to 0.0617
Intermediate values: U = 6.17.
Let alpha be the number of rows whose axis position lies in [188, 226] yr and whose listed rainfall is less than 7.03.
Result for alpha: 7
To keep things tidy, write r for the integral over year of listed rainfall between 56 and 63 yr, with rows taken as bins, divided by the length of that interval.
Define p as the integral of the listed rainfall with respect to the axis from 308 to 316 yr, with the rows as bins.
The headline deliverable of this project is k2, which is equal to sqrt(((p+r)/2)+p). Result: 9.81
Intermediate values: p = 62.1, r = 6.2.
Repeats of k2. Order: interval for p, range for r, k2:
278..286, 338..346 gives 9.20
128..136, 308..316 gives 9.45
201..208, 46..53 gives 8.87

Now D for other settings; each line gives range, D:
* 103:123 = 7.0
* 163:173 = 6.9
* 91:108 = 6.8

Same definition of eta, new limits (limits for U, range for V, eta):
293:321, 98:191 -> 1.05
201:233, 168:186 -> 1.02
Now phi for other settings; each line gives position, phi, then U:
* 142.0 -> 0.0658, 6.578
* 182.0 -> 0.0656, 6.562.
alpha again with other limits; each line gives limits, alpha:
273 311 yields 7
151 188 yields 9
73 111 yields 11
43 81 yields 14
